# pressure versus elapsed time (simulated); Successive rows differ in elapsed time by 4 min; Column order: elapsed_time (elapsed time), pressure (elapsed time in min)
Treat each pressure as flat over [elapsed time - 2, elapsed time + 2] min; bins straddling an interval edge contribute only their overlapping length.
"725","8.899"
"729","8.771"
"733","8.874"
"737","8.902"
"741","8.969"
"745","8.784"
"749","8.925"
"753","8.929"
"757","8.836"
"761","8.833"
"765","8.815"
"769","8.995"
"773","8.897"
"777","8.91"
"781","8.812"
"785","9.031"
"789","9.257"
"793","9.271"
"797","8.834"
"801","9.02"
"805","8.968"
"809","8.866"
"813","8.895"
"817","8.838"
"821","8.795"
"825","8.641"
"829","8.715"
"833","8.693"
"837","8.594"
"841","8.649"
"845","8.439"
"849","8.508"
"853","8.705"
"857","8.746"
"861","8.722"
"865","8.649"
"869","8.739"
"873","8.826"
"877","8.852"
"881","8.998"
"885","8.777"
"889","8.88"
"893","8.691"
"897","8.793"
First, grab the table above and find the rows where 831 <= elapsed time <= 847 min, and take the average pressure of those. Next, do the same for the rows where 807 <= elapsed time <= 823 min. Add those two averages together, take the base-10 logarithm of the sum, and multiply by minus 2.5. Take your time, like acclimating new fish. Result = -3.10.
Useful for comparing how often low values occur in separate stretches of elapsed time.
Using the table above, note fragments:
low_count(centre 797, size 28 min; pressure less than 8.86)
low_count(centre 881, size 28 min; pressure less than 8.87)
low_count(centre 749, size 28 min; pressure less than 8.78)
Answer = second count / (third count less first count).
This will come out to -5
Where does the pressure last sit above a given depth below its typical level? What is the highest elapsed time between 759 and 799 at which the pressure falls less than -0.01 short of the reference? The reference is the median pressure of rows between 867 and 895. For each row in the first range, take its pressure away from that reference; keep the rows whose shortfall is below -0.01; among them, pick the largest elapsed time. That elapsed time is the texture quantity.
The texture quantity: 793 min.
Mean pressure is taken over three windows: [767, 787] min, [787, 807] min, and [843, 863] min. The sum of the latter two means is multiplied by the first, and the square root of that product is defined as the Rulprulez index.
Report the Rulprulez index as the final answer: 12.57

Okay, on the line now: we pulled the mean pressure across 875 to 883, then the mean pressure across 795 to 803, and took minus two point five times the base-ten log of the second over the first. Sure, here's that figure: 0.000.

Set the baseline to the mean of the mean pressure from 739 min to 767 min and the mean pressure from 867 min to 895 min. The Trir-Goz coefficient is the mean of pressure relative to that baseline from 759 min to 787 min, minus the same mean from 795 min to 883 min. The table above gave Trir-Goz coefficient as 0.14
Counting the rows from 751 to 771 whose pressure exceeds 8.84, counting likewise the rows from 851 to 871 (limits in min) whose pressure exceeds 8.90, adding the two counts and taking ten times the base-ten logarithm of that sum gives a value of 3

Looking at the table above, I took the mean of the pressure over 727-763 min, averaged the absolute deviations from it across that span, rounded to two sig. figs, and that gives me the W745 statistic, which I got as 0.056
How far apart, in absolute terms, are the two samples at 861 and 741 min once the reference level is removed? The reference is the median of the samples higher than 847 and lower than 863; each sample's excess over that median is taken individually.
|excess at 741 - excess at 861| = 0.25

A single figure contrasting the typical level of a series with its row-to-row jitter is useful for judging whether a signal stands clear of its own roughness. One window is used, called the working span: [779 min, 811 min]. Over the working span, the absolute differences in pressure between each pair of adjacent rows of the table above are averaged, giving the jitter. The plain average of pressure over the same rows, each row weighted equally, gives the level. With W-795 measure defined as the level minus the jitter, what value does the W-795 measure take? 8.83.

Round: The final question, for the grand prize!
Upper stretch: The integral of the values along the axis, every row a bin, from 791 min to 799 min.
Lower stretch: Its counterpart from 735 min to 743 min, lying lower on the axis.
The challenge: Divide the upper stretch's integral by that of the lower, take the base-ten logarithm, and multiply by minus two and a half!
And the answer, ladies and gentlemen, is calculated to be -0.014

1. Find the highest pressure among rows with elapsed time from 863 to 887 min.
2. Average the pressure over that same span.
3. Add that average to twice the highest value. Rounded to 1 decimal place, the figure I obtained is 26.8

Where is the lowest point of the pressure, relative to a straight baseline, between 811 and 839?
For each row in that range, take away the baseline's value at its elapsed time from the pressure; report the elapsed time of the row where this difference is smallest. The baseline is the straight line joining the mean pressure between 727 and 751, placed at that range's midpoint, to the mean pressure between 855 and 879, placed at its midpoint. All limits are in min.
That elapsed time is 837 min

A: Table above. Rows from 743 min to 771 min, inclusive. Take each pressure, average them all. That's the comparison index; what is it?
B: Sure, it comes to 8.87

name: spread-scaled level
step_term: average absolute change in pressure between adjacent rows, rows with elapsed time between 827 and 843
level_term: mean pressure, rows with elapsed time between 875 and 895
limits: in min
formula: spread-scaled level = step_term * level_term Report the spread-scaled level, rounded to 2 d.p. 0.52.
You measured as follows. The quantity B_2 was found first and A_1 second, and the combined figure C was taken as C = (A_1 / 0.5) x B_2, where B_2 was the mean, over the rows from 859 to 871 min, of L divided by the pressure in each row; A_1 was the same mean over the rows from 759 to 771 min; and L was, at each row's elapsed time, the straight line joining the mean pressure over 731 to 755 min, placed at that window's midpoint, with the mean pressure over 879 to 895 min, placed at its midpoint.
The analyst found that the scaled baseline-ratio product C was 2.03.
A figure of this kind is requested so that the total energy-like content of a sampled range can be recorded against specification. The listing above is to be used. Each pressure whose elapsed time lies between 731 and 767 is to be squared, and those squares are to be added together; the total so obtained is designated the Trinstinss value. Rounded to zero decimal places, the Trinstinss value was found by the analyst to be 709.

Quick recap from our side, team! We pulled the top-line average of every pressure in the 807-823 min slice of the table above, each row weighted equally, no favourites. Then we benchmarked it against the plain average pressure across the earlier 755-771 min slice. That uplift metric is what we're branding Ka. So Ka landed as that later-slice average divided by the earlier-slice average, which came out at 1.00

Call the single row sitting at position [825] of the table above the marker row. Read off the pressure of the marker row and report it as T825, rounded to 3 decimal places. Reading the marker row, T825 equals 8.641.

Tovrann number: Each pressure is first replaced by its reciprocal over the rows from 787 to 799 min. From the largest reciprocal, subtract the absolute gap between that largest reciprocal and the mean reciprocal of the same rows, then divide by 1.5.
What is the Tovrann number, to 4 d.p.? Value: 0.0731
